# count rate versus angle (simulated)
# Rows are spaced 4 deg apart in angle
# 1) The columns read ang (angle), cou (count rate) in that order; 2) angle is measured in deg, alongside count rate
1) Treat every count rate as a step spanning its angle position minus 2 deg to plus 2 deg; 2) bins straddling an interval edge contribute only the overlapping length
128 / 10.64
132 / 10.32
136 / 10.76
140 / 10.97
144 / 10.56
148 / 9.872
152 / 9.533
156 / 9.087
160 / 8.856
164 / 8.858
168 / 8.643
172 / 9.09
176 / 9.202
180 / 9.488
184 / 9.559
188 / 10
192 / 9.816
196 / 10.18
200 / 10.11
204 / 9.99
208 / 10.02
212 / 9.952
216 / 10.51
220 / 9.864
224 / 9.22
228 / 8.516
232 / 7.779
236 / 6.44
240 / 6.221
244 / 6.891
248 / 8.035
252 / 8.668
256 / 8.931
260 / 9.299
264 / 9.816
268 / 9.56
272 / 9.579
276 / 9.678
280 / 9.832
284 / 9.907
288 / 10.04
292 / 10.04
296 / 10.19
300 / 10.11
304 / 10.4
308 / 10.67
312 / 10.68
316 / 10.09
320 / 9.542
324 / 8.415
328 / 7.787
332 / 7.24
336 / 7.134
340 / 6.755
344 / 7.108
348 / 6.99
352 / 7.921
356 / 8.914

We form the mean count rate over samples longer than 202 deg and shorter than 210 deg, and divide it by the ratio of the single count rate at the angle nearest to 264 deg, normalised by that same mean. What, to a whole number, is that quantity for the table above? 10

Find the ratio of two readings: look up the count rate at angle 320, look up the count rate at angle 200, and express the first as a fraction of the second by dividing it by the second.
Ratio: 0.94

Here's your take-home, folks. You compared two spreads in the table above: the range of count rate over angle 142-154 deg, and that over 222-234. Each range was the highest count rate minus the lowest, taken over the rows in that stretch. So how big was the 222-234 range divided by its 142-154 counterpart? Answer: 1.4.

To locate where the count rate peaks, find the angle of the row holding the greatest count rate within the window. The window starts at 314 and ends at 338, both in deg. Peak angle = 316 deg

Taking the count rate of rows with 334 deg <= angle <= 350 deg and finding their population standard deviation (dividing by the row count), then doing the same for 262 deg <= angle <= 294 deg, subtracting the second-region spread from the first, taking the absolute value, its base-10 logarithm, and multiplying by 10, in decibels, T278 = -16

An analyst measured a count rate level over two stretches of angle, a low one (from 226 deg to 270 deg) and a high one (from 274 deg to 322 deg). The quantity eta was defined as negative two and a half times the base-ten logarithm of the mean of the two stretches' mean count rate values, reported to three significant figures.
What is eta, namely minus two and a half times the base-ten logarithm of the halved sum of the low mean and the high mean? -2.40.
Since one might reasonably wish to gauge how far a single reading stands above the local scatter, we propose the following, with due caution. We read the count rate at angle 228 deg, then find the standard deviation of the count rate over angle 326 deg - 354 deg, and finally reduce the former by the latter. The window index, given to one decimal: 8.1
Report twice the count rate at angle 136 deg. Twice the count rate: 21.5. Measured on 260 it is 18.6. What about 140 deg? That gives 21.9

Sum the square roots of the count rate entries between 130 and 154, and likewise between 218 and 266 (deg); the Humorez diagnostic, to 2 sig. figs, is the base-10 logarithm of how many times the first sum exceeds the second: -0.25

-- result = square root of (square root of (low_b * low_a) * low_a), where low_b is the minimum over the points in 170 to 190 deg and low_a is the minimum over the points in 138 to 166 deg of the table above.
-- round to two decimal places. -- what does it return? 8.91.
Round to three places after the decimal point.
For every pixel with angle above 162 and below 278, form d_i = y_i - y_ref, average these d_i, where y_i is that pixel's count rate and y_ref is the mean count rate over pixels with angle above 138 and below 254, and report -0.069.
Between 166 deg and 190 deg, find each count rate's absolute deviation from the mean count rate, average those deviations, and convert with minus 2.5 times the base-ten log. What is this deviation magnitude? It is 1.1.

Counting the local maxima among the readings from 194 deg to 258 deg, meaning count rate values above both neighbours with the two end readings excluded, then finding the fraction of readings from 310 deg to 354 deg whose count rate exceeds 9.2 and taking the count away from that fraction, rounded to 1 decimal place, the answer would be -1.7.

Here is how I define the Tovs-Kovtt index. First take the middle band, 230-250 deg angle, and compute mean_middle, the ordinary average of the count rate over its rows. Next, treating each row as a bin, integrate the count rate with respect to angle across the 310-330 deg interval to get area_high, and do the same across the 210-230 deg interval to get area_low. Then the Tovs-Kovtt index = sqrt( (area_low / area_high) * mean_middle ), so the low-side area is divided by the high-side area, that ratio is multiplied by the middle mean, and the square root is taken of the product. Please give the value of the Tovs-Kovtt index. 2.7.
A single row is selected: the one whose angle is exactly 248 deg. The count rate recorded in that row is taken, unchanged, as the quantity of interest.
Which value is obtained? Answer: 8.035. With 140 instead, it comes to 10.97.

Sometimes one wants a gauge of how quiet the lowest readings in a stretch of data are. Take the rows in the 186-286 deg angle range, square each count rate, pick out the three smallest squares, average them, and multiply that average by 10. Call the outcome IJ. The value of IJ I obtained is 426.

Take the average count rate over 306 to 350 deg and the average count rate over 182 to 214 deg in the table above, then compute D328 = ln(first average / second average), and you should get -0.170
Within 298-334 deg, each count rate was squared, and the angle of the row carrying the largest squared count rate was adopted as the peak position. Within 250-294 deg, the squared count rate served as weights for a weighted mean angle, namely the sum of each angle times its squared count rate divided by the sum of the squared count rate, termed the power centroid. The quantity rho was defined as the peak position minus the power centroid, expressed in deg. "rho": 39.0 deg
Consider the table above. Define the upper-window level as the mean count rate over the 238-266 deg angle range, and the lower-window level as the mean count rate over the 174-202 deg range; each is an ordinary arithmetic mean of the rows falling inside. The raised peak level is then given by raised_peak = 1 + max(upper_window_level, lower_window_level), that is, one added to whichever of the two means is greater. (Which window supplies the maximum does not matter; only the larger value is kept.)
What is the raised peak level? 10.8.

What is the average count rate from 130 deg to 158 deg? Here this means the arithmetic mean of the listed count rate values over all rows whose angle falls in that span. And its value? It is 10.2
